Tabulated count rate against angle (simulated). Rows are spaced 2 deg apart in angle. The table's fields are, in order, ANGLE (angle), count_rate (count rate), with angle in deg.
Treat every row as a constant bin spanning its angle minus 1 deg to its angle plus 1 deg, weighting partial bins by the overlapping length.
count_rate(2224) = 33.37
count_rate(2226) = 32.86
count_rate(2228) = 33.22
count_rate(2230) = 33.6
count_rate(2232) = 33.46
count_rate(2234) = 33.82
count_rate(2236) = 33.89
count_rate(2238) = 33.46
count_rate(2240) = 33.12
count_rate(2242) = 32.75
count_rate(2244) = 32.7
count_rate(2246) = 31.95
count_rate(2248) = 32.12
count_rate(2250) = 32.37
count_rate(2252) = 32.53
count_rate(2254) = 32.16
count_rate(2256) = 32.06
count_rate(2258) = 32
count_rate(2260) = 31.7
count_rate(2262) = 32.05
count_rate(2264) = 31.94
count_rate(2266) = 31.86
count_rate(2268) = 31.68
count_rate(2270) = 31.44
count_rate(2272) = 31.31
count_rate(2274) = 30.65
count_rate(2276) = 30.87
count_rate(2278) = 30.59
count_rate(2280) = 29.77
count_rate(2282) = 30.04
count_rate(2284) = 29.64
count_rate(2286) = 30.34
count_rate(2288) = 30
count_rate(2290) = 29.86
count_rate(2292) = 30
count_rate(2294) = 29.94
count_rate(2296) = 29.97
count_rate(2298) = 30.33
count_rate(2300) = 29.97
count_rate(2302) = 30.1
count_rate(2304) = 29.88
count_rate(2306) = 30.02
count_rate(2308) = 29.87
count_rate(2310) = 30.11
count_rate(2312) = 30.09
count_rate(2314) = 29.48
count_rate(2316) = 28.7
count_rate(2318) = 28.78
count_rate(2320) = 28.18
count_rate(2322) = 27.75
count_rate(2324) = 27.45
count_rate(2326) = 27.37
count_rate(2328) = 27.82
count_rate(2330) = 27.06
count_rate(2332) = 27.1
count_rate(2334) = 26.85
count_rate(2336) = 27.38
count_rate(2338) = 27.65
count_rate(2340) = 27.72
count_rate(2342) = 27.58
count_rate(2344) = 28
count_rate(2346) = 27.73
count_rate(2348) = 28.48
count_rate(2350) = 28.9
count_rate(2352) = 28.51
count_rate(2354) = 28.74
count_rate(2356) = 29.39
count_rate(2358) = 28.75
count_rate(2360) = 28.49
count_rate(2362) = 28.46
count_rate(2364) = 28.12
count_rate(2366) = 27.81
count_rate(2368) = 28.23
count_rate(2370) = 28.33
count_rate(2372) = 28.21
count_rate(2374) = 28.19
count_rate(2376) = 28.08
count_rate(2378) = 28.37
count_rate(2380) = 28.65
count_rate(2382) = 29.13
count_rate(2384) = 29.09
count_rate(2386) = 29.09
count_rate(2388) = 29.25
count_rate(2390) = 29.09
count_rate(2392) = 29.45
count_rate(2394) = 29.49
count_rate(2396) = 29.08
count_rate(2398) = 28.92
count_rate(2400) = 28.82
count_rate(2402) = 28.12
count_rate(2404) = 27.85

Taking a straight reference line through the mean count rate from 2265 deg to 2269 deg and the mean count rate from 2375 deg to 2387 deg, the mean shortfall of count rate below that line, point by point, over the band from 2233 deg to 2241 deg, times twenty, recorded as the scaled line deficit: -20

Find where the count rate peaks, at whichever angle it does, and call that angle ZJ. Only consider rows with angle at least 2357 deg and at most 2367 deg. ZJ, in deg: 2358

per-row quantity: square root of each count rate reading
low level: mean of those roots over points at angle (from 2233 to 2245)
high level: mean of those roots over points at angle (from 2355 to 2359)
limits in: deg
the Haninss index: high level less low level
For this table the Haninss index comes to -0.4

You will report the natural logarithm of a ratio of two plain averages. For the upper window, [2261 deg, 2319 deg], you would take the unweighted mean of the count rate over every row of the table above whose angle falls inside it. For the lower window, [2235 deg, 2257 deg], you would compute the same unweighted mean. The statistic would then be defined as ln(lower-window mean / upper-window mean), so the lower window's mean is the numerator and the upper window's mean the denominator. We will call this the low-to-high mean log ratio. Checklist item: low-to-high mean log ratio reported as 0.074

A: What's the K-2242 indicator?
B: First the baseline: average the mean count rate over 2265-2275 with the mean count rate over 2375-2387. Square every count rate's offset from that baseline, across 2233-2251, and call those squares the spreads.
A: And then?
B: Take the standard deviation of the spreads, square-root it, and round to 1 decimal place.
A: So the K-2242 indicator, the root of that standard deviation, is 2.0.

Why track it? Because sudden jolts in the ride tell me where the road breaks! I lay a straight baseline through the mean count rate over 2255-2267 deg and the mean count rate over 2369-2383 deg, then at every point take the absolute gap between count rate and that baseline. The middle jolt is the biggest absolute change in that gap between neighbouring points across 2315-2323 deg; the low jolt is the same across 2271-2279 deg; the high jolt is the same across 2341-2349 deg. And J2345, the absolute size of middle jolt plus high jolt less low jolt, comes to 0.75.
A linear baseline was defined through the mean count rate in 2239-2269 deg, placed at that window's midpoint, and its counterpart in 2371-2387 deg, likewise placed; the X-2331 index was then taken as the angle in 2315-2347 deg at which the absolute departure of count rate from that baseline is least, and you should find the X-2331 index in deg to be 2318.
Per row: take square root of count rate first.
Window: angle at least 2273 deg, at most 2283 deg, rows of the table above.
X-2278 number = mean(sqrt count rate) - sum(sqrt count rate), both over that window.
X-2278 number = -22.05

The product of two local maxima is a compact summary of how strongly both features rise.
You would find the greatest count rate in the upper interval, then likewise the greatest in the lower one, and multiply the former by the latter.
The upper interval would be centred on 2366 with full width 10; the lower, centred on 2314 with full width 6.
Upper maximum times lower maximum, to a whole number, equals 856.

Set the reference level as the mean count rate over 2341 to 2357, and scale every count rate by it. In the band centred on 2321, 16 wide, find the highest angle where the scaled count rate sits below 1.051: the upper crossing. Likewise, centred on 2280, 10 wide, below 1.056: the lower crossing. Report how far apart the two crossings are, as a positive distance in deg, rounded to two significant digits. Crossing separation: 44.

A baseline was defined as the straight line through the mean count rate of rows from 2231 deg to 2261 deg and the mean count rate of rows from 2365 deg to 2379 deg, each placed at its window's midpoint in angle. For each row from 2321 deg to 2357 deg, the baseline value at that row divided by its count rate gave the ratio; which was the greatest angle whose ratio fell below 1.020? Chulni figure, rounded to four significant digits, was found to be 2356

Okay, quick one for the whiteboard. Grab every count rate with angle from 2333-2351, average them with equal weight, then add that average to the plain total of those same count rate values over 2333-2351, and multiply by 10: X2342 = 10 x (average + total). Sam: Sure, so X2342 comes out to 2781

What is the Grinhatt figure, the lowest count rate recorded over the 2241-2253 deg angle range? 31.95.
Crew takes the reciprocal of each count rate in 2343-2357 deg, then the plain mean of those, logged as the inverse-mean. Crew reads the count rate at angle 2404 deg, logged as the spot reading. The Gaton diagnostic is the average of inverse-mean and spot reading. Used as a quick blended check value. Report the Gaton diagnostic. 13.9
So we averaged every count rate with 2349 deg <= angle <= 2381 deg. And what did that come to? 28.5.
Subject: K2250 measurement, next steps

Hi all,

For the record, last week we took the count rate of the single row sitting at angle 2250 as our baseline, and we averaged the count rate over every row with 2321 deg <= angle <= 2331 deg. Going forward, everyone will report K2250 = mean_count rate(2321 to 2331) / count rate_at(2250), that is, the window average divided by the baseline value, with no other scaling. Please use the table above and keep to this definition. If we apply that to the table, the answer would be 0.85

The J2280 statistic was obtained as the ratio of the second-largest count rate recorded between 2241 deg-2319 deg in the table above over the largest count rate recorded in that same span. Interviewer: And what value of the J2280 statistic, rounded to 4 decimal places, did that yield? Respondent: 0.9985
